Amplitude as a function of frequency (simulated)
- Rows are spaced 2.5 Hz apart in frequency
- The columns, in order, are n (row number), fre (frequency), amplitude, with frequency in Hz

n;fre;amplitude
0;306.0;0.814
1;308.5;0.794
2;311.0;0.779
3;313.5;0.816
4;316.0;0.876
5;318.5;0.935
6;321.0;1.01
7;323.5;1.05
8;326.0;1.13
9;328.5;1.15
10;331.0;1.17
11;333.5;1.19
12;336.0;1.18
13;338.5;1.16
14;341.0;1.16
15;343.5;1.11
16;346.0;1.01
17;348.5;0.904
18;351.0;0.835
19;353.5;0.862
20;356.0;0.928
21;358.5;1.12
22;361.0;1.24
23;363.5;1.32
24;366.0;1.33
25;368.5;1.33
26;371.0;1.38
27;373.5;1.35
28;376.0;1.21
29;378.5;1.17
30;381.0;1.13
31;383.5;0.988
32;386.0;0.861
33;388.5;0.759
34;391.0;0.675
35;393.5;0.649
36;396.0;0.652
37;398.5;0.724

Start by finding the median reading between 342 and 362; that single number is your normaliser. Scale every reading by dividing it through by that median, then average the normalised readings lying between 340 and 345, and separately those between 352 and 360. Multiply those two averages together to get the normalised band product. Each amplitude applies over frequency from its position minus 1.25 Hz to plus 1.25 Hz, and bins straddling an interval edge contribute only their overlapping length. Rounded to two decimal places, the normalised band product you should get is 1.17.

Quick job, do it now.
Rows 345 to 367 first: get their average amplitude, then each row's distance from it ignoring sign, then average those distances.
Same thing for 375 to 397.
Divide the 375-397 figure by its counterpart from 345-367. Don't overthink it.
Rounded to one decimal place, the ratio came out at 1.2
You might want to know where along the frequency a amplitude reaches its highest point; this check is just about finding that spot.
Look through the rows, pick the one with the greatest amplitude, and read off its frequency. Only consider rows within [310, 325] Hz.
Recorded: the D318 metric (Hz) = 323.5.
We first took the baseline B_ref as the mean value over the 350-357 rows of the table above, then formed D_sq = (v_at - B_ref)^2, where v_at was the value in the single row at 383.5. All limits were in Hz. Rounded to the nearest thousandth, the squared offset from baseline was 0.013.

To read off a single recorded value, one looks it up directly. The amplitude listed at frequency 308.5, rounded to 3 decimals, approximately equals 0.794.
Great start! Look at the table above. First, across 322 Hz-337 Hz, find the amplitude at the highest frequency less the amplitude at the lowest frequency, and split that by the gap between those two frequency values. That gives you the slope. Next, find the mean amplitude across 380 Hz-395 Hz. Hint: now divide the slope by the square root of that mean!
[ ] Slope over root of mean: 0.011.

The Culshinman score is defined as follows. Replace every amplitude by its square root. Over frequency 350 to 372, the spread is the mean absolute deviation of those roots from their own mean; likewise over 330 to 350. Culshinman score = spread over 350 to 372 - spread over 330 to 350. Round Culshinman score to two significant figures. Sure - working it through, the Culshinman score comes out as 0.053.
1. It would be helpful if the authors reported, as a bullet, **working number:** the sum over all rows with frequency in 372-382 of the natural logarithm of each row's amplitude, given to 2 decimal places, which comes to 0.77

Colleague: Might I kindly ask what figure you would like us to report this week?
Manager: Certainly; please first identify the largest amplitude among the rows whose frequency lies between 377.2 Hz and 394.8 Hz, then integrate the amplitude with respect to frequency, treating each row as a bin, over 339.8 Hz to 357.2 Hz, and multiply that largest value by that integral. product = 20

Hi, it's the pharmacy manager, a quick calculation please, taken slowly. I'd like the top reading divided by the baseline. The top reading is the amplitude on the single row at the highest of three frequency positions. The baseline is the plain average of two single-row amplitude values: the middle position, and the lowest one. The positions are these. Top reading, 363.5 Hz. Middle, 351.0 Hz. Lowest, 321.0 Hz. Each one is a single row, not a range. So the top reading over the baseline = 1.4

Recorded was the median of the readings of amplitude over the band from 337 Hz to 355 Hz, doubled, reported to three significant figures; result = 2.02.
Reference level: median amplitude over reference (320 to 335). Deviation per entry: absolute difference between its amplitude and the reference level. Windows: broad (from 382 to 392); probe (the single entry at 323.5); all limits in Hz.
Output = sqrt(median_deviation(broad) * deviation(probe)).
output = 0.17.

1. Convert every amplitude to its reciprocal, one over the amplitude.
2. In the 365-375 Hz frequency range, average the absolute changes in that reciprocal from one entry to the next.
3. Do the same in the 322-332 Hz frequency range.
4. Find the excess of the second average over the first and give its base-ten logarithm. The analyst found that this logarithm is -1.74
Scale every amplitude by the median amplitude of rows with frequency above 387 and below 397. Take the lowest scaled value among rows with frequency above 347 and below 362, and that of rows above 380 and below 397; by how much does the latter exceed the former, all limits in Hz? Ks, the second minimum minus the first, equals -0.28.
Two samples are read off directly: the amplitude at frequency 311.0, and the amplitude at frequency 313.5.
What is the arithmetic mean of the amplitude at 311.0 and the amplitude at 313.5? 0.80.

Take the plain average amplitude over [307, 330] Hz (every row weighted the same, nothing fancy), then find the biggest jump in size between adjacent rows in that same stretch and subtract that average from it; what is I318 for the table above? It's -0.87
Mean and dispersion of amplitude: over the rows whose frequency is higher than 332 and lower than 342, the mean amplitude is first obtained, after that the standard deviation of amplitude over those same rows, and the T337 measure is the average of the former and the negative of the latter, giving 0.58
